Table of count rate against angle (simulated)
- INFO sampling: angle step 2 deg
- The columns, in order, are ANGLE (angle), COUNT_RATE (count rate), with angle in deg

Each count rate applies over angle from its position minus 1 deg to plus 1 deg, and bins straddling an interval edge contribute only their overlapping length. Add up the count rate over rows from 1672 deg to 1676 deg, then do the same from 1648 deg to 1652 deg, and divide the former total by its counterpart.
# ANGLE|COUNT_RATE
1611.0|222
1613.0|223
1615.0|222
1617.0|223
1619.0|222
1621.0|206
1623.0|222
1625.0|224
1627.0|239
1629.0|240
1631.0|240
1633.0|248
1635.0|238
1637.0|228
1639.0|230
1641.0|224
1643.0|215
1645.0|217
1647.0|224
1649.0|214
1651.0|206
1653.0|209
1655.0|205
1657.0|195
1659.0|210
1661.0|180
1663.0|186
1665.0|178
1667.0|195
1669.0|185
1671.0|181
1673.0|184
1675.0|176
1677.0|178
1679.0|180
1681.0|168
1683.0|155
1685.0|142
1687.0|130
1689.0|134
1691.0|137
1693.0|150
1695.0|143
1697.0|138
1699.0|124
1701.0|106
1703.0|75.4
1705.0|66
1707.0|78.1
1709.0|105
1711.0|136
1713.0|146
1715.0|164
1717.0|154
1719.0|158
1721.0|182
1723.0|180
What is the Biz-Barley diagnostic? 0.86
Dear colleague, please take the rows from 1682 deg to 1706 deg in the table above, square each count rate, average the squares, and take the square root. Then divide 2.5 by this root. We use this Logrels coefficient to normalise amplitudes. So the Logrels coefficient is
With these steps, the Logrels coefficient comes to 0.020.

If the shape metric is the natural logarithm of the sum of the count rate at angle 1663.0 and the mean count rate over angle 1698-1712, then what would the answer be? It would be 5.65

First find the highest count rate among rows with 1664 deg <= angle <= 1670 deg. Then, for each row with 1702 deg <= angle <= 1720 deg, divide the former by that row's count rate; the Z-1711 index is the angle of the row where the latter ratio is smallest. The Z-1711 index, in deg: 1715.0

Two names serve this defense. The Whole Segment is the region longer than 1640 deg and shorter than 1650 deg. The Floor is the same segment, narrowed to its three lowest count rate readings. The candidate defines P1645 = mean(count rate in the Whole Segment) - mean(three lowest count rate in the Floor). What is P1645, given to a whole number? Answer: 3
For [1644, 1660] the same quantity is 8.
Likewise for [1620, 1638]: 14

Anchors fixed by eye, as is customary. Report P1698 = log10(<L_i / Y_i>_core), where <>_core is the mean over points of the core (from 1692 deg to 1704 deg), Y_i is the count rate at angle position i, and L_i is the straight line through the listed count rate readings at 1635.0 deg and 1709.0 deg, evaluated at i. 0.026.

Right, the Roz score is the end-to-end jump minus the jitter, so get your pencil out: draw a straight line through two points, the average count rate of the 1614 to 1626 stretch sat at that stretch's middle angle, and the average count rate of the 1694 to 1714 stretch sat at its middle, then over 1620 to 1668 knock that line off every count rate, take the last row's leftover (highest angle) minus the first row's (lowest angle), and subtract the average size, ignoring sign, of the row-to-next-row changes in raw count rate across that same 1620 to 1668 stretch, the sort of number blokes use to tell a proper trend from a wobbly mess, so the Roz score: 40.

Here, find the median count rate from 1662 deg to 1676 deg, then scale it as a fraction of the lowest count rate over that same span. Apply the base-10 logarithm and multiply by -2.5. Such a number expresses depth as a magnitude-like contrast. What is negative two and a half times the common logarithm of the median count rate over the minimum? 0.0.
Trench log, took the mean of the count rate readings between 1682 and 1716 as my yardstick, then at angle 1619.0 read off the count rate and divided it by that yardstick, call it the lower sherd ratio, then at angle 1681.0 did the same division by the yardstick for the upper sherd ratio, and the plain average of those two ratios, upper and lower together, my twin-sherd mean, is 1.56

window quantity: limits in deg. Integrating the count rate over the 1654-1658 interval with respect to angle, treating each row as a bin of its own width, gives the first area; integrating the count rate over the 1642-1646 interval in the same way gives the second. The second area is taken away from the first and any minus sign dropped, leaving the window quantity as 64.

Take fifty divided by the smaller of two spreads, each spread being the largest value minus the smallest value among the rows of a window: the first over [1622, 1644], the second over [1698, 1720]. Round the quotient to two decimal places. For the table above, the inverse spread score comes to 1.52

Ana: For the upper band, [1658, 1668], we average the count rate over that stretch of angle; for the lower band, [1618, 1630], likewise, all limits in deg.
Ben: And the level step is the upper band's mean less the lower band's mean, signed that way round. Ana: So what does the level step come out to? -36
